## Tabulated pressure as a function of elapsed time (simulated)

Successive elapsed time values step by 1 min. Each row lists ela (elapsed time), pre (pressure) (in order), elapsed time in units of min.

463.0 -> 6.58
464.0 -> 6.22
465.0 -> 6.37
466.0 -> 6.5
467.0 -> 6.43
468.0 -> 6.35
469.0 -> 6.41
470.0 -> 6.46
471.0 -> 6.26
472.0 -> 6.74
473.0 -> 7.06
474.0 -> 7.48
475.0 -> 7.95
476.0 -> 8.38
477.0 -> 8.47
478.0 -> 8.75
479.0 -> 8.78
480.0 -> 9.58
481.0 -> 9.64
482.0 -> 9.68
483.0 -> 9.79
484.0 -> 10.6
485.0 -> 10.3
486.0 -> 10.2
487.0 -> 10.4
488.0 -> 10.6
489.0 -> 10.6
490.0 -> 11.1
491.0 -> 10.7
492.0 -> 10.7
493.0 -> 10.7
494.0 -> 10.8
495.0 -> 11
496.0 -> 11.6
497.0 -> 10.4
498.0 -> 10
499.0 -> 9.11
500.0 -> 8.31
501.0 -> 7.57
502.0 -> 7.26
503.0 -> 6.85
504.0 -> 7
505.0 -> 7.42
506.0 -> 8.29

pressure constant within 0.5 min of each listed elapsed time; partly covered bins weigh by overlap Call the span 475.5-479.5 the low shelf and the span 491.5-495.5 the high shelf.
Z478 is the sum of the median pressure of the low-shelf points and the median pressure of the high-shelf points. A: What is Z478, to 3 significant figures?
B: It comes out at 19.4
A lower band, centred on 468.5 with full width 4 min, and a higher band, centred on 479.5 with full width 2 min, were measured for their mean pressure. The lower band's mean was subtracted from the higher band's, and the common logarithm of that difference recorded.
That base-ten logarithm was 0.44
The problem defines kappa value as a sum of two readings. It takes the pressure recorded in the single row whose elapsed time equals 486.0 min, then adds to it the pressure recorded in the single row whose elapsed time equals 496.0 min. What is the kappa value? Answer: 22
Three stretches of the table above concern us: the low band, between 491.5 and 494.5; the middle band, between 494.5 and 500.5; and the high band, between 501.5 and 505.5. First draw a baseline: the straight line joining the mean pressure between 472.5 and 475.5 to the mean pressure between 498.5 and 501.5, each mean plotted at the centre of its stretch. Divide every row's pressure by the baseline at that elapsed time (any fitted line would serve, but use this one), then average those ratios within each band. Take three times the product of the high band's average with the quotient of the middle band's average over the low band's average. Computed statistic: 2.3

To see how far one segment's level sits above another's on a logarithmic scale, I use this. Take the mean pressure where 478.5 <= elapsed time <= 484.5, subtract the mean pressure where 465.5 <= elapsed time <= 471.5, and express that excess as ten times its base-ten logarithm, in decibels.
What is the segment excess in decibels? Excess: 5.2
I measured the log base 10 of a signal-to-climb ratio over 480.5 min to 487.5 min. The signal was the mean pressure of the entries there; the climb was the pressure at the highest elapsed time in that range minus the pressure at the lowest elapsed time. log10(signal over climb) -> 1.12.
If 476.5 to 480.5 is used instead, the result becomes 0.90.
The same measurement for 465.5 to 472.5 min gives 1.43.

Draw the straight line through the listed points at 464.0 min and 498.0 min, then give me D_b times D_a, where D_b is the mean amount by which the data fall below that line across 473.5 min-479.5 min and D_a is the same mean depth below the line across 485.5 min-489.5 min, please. 1.1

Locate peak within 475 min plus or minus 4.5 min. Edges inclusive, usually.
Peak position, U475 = 479.0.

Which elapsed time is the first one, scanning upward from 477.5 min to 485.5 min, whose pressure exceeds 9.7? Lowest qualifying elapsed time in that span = 483.0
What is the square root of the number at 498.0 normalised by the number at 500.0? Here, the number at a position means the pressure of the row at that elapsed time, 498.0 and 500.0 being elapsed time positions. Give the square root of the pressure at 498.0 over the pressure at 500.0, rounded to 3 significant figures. 1.10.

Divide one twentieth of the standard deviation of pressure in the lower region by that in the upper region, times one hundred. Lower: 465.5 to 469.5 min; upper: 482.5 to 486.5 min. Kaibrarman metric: 0.9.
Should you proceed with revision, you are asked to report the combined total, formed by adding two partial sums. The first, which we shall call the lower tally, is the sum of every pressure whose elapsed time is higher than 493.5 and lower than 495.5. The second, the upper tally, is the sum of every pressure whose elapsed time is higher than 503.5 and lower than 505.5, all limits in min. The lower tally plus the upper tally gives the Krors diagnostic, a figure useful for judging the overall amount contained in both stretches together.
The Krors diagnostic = 36.2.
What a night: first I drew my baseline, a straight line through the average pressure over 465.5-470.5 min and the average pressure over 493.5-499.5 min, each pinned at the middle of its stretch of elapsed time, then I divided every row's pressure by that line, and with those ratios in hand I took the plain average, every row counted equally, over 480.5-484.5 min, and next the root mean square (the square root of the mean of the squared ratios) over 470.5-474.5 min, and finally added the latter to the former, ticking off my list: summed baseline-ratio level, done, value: 2.14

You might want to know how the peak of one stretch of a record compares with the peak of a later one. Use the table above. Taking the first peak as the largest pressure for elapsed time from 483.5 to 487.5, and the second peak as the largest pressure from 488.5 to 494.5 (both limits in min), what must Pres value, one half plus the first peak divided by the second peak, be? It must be 1.45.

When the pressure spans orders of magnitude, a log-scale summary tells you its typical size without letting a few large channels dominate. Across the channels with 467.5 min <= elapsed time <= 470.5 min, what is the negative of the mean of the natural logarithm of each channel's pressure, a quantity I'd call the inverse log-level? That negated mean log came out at -1.9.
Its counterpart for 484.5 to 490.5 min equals -2.4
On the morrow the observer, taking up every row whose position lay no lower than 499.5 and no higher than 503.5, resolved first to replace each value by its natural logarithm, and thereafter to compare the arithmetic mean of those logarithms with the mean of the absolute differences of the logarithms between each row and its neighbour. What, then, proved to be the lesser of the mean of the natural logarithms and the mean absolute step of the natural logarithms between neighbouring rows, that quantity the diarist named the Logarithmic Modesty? 0.064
